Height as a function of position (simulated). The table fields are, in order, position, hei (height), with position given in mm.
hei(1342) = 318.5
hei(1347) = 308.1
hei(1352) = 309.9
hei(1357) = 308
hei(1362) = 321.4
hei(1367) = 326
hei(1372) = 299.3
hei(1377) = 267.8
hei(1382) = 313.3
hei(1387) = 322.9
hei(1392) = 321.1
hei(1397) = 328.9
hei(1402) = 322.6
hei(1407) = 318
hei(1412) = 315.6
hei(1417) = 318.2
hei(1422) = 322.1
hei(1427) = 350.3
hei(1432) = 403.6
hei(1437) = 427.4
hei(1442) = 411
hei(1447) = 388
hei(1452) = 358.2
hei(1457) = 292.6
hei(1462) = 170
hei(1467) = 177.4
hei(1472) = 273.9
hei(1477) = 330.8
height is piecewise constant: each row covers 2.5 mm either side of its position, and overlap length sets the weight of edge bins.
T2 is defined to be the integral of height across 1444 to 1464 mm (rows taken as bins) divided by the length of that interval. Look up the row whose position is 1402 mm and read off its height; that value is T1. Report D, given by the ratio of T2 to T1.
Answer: 0.96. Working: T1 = 322.6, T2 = 308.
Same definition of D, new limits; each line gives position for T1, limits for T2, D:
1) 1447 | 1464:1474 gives 0.57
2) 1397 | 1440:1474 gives 0.90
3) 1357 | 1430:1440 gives 1.35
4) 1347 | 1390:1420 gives 1.04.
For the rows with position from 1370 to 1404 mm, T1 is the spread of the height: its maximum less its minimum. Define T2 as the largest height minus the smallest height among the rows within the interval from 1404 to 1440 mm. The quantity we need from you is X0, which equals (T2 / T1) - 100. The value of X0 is -98.2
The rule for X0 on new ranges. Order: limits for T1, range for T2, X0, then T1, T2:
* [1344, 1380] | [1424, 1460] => -97.7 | 58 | 135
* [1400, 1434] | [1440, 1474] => -97.3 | 88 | 241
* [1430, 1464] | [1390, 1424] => -99.9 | 257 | 13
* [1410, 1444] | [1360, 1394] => -99.5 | 112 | 58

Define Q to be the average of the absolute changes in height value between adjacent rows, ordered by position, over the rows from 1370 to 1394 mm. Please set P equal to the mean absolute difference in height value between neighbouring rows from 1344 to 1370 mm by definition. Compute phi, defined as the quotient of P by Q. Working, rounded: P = 5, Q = 22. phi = 0.2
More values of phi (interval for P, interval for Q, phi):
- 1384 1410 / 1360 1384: 0.2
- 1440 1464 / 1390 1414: 11.4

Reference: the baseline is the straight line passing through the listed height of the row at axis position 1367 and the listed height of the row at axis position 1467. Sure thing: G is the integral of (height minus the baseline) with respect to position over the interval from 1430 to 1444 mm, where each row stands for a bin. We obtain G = 2695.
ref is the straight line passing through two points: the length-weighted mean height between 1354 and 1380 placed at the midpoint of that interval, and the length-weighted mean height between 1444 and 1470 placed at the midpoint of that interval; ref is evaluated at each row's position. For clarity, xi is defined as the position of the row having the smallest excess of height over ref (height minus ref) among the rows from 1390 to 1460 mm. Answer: 1457 mm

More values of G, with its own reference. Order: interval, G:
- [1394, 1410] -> 782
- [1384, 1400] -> 561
